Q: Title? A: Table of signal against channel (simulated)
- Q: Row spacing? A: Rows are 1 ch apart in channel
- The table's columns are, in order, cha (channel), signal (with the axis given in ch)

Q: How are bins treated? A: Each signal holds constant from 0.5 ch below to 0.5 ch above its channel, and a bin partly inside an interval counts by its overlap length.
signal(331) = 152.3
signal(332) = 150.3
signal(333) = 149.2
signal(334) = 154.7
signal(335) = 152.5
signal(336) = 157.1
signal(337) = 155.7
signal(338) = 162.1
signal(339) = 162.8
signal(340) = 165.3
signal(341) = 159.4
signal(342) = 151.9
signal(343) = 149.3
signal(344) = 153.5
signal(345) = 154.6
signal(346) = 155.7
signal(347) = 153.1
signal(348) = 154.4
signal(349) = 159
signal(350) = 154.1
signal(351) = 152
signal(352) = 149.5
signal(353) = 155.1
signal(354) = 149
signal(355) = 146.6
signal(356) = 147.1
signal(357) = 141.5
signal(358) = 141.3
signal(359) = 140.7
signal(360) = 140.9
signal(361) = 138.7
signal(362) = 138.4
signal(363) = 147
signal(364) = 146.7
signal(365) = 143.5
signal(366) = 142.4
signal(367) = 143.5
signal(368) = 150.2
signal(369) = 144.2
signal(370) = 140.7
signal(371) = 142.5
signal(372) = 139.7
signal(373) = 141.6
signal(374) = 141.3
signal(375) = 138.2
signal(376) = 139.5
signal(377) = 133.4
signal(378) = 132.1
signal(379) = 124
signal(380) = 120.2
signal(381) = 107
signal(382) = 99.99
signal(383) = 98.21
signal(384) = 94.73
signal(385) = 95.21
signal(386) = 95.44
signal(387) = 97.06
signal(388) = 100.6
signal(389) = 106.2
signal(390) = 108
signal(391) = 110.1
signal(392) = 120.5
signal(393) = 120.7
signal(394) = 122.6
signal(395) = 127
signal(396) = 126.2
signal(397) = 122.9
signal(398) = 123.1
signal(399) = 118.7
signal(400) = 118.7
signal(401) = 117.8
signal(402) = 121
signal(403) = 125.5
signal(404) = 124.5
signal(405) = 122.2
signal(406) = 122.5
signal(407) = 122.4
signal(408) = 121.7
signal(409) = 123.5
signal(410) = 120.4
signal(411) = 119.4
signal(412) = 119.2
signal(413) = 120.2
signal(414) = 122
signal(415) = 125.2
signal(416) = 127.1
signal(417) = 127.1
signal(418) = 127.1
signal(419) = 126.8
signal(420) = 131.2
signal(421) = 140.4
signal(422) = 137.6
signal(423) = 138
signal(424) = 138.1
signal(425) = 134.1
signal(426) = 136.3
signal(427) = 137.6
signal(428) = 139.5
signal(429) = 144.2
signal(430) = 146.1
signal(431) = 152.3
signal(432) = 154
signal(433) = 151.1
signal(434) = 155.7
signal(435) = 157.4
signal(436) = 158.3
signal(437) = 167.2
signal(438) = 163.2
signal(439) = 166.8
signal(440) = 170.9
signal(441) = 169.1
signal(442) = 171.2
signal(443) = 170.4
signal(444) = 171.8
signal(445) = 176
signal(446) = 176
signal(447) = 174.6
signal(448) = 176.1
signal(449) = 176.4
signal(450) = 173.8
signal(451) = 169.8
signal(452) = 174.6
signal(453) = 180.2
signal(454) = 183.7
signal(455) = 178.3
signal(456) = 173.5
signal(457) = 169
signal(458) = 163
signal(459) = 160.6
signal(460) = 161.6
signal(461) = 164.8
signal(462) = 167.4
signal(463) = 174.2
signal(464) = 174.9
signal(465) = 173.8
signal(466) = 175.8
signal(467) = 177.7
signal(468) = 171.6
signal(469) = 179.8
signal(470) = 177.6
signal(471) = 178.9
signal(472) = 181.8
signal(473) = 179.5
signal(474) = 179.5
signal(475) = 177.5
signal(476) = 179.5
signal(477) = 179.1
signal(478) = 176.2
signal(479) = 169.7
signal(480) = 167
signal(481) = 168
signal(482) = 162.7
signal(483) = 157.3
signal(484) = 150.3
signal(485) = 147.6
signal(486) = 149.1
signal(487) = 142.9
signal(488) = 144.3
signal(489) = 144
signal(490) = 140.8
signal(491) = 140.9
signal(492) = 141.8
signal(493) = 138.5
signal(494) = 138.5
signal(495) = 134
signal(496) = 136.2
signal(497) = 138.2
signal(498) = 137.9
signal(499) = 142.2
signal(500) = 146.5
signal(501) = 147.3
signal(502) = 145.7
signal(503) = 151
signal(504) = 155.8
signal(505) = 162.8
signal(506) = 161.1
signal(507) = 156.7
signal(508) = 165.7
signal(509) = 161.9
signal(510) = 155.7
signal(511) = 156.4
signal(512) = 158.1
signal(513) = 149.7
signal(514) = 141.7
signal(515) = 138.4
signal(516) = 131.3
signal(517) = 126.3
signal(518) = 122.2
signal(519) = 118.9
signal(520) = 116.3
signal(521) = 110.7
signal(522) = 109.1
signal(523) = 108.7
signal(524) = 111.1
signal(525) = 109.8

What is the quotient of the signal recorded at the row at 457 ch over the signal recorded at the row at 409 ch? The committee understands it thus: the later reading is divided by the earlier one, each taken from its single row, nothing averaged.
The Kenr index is 1.37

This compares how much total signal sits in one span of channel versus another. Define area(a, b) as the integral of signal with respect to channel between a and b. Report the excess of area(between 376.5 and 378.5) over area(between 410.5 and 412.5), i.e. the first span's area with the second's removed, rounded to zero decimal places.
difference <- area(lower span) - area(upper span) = 27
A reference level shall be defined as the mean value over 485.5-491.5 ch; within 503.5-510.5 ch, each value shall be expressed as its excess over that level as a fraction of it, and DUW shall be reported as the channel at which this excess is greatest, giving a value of 508 ch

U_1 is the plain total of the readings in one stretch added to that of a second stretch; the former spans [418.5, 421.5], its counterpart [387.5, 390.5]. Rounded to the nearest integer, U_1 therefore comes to 713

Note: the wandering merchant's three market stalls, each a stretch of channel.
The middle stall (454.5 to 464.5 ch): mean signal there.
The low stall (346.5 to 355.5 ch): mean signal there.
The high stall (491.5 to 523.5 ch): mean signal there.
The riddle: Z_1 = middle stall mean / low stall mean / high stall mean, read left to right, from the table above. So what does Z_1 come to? 0.0079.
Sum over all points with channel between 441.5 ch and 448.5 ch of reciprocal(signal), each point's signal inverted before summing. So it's 0.040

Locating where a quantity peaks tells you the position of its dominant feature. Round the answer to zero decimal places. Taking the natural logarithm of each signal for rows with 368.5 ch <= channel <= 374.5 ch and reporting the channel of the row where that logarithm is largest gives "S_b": 369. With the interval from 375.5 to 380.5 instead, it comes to 376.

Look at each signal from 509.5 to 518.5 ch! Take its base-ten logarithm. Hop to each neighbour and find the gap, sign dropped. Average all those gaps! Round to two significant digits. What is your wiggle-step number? 0.015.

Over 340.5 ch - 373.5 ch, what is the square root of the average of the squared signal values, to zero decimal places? 148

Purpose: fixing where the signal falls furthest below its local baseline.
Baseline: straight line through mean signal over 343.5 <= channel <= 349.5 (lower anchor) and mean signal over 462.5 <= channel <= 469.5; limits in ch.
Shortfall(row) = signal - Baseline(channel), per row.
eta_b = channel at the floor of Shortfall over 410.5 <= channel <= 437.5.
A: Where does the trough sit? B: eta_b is 412 ch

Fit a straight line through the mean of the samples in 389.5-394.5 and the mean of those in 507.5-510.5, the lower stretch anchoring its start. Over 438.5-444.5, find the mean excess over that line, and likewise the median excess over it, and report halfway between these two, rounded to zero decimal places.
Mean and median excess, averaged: 35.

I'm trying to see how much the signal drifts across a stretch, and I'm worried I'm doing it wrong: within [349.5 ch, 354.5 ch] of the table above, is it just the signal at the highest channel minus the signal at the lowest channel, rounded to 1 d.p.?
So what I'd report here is -5.1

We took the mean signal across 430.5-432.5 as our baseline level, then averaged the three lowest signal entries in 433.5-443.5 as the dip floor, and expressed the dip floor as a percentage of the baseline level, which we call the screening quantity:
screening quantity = 103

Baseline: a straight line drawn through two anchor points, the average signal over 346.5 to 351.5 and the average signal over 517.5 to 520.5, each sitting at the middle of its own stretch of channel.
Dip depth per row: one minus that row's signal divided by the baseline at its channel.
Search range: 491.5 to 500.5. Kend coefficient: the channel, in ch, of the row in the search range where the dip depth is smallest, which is 500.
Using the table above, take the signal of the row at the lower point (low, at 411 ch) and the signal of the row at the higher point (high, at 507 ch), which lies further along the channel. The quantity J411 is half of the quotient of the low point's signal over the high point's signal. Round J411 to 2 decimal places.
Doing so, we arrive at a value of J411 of 0.38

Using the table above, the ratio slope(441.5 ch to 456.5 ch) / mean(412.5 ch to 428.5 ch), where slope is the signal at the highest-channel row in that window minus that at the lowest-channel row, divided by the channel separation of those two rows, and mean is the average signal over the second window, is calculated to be 0.001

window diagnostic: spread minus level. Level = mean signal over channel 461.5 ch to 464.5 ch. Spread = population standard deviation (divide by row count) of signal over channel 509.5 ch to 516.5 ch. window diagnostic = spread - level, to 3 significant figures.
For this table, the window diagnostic -163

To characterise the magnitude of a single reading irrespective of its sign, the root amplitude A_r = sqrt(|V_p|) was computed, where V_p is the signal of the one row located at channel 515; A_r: 11.8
